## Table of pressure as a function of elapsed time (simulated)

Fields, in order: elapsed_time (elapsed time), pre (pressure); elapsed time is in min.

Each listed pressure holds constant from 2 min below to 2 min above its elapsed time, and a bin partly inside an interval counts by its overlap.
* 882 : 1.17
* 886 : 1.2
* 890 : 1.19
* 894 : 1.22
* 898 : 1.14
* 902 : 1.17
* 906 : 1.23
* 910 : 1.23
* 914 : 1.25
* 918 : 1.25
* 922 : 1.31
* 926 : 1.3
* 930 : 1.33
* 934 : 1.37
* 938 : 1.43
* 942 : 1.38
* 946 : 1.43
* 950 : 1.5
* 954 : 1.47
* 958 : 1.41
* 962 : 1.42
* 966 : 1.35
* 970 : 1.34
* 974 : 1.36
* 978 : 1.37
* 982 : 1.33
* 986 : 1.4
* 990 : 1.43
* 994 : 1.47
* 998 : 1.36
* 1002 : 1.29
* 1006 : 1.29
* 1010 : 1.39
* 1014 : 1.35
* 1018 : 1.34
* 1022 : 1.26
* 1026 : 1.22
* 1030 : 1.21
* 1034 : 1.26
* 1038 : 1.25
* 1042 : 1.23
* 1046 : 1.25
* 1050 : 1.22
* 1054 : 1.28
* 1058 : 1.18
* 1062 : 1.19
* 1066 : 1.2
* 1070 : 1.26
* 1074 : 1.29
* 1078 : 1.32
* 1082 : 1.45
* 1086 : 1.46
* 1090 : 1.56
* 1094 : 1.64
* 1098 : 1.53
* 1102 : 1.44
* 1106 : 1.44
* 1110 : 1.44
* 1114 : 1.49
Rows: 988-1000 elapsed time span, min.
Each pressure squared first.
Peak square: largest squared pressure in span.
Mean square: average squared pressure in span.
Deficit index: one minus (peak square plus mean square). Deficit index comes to -3.2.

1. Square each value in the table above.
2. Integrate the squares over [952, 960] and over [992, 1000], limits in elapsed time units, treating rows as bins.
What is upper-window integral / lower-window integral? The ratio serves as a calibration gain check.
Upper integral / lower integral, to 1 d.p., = 1.0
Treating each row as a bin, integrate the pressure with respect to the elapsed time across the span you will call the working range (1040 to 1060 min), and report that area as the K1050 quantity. 25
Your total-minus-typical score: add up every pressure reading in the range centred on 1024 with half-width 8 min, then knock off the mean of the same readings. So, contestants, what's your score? 4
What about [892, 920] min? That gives 7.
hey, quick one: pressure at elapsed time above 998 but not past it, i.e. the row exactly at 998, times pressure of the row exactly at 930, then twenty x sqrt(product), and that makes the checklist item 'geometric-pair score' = 27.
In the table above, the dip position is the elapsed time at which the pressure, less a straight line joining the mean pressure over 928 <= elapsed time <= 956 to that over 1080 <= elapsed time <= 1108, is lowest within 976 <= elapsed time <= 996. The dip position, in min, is 982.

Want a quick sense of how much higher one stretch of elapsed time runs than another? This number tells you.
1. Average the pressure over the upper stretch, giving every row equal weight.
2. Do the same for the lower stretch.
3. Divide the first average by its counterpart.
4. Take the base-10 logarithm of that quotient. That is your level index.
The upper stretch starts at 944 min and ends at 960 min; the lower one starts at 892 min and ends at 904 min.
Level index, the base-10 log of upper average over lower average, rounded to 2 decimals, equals 0.09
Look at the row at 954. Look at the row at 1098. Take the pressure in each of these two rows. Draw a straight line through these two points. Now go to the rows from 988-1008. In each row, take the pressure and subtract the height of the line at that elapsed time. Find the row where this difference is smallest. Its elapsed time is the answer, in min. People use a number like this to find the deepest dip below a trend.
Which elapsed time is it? 1006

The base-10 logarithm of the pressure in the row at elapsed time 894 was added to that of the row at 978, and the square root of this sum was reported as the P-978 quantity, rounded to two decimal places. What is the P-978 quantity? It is 0.47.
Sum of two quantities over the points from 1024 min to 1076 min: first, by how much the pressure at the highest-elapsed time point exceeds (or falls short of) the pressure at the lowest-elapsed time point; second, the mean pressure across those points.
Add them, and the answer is 1.30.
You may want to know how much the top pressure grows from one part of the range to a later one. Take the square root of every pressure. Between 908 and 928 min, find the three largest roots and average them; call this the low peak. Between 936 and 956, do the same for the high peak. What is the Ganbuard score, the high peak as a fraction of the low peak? 1.07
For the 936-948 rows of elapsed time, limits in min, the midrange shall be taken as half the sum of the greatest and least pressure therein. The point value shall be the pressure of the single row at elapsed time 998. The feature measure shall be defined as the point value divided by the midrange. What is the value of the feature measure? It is 0.97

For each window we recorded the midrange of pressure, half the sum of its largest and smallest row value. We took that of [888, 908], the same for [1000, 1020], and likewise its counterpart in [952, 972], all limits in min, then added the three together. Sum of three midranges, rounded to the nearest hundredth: 3.93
